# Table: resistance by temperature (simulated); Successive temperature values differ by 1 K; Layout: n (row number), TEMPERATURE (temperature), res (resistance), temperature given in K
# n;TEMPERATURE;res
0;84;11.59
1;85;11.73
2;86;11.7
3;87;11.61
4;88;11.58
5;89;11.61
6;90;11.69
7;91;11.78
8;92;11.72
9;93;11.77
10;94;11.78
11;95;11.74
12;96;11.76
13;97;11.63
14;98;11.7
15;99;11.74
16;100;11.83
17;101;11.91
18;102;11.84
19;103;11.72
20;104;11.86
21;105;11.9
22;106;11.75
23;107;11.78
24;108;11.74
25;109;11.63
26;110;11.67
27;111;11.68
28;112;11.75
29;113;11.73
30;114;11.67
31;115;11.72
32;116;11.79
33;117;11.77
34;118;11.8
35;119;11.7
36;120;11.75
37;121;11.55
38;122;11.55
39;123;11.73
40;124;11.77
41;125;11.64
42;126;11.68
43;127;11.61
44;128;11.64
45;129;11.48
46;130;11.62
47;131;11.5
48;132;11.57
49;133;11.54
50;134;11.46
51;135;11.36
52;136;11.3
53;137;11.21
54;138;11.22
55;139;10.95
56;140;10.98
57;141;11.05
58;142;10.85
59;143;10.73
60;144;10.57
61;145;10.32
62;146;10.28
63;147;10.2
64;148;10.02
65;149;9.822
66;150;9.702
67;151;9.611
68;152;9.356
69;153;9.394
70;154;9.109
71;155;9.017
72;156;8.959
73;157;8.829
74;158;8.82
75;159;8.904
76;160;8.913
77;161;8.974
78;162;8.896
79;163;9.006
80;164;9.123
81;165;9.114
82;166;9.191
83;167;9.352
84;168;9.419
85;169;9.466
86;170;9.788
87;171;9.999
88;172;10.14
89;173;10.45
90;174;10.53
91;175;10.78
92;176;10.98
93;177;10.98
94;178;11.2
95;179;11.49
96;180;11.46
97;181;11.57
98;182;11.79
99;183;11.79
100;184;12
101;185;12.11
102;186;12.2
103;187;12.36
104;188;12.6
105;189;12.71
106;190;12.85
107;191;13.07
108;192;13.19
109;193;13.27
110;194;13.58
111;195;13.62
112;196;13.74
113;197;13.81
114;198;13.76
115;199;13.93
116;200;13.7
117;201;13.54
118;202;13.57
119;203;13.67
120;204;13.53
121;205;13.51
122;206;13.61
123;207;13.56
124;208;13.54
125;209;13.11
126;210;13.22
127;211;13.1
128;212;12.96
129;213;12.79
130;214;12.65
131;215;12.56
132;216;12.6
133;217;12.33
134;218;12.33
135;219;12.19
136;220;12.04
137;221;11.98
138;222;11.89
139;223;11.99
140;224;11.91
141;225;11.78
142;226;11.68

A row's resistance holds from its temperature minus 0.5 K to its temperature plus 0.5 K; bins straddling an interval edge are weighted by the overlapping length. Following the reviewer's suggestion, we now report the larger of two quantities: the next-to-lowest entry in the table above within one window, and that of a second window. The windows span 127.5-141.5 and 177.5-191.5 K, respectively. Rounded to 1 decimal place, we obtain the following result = 11.5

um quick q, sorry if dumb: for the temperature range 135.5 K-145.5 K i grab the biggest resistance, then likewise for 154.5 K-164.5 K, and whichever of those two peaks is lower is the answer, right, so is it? 9.1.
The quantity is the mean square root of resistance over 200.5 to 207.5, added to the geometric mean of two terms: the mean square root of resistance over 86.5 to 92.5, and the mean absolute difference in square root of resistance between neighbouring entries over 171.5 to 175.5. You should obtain 4.02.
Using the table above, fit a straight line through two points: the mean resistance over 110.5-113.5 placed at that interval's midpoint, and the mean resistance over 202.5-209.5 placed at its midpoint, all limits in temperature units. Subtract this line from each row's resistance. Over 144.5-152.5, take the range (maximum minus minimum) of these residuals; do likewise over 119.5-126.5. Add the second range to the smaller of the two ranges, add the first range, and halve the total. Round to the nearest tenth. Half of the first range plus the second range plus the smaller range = 0.8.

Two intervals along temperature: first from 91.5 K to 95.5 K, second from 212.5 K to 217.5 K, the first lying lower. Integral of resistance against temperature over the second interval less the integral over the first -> 16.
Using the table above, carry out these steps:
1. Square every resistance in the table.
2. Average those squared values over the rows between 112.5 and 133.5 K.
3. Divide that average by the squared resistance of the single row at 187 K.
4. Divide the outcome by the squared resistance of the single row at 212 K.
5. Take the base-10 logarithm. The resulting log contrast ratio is -2.28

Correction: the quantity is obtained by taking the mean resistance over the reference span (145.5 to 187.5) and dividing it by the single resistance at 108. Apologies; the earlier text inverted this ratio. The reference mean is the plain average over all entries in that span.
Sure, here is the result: 0.862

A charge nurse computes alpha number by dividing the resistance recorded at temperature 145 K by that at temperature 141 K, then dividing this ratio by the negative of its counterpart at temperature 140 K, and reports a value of -0.085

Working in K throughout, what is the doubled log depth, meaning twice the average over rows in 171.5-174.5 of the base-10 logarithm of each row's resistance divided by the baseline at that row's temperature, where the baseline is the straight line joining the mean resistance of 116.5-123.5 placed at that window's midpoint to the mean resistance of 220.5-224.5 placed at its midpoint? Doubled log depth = -0.11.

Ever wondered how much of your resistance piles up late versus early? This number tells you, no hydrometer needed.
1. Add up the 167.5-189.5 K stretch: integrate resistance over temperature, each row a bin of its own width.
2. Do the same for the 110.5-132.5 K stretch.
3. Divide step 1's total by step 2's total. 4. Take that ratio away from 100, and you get 99.0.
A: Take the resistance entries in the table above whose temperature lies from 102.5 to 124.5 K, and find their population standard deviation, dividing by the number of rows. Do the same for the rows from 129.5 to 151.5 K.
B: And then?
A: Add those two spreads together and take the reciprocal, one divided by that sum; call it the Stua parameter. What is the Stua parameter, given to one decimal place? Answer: 1.4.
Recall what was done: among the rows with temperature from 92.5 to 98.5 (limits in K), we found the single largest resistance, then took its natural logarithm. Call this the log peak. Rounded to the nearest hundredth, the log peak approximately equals 2.47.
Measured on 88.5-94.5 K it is 2.47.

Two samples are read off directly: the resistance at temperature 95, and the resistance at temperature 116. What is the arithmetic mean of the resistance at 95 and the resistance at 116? 11.8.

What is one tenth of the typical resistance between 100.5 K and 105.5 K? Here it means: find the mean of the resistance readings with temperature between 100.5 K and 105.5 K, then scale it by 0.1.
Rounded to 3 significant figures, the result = 1.18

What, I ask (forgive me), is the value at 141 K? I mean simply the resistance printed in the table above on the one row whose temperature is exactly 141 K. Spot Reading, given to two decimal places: 11.05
